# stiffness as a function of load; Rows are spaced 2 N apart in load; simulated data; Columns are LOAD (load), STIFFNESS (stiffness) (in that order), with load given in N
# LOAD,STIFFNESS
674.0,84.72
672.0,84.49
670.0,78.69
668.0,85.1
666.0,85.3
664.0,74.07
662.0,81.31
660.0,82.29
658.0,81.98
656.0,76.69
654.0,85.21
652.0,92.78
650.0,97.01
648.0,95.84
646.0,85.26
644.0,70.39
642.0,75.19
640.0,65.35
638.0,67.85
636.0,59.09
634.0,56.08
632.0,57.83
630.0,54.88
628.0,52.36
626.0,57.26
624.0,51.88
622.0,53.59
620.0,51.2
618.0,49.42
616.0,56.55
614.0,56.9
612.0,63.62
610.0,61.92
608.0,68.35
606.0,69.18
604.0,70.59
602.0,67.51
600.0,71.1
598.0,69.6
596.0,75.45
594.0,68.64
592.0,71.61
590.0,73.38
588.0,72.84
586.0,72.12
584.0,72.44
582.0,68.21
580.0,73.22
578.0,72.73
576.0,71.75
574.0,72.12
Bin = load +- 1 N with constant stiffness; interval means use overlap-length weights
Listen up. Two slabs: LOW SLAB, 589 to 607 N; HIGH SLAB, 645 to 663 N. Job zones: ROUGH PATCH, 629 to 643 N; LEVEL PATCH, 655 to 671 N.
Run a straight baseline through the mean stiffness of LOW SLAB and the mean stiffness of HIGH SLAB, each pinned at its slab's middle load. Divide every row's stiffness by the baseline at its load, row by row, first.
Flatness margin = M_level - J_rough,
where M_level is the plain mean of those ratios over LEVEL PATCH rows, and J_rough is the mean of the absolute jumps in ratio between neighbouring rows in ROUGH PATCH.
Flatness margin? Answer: 0.85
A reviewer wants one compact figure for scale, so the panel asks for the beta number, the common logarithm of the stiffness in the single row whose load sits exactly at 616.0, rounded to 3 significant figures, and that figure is 1.75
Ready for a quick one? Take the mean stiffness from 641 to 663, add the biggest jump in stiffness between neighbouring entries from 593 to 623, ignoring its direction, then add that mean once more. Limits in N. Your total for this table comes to 175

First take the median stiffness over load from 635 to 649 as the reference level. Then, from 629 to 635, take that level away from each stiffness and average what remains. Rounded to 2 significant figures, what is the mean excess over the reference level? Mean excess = -14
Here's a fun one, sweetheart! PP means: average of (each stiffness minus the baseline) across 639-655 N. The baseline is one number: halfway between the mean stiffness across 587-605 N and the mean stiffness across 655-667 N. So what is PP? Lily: 8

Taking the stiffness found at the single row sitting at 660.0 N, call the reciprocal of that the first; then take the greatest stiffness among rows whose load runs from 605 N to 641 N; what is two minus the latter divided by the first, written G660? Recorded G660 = -5691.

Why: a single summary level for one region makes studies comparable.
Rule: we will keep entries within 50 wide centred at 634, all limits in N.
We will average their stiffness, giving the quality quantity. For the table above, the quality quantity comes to 67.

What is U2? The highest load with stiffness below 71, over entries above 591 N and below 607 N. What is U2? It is 606.0 N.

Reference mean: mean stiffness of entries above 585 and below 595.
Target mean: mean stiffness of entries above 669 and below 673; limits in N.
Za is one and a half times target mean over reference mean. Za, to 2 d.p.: 1.71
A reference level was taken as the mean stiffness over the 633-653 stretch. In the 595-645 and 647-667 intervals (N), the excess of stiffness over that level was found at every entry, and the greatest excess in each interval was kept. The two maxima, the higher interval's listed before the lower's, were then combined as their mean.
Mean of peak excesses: 9.7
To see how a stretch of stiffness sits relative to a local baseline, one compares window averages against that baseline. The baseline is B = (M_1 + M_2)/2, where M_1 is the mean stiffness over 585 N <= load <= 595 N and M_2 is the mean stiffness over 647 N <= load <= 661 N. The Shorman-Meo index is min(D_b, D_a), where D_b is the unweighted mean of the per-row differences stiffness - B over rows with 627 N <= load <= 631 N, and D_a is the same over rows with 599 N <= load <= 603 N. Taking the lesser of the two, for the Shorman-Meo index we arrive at -26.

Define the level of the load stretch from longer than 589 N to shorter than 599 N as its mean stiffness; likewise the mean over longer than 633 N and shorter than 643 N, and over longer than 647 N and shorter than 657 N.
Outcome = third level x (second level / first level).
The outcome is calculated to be 81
